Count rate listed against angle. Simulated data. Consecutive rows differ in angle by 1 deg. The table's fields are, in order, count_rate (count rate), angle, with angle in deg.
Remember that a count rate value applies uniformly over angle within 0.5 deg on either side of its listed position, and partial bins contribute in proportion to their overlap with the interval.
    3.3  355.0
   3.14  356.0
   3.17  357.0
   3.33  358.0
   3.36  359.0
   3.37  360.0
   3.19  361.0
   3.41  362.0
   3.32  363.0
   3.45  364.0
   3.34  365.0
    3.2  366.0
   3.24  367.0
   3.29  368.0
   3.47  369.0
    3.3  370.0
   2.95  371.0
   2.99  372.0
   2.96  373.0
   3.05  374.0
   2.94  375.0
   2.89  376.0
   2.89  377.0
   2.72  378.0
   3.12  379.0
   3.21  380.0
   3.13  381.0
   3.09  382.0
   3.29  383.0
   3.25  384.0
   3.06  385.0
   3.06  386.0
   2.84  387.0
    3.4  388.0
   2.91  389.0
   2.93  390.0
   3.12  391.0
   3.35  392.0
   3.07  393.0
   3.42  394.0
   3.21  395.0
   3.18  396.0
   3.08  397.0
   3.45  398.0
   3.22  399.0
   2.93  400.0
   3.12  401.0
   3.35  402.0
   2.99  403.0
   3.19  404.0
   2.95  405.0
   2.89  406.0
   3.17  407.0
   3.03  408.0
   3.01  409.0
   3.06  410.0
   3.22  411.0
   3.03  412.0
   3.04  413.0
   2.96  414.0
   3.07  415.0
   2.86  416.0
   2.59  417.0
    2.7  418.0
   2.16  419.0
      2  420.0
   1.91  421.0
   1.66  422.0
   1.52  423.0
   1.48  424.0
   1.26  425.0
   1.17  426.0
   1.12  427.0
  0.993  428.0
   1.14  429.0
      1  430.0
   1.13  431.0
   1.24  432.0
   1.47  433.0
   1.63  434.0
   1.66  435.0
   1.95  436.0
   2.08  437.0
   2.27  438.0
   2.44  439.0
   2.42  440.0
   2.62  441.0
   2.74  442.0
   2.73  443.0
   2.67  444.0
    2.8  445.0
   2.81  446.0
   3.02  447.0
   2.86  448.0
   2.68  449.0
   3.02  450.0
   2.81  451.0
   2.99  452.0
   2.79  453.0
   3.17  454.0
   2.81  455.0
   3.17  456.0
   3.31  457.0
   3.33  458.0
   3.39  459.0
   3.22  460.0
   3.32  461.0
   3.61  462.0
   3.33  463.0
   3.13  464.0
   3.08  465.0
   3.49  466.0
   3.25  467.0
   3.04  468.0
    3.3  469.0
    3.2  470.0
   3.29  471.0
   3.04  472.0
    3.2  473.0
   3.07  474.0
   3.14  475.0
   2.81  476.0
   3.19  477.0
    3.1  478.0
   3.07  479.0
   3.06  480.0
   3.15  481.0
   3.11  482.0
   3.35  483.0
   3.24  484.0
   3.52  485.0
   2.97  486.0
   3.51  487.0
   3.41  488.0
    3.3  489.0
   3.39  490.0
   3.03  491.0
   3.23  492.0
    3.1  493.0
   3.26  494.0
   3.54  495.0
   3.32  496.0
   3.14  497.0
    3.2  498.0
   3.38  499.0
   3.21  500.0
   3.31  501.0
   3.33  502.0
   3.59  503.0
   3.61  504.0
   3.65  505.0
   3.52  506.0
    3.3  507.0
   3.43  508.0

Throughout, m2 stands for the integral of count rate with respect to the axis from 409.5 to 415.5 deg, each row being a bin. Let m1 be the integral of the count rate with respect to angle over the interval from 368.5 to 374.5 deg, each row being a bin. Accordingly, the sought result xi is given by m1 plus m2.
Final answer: 37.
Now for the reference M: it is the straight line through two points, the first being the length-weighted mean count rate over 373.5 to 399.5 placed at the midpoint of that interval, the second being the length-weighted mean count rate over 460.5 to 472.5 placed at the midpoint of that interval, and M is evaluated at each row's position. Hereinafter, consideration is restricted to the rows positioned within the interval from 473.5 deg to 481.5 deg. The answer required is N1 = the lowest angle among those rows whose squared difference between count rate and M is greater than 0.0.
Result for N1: 474.0 deg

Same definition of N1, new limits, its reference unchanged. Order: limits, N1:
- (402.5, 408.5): 403.0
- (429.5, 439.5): 430.0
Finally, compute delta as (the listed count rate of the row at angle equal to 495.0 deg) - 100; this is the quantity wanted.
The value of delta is -96.5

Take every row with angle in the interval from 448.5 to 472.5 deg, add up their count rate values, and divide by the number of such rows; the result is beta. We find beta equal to 3.16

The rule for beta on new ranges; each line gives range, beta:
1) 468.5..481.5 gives 3.12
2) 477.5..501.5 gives 3.25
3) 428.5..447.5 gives 2.10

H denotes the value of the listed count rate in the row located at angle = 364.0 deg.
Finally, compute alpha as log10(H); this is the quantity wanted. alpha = 0.54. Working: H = 3.45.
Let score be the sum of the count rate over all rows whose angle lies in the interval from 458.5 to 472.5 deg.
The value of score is 46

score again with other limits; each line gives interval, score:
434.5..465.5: 88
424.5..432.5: 9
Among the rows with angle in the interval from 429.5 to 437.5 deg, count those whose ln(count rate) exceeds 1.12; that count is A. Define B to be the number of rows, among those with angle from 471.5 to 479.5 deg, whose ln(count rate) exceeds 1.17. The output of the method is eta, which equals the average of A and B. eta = 0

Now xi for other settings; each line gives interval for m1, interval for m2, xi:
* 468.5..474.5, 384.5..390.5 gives 37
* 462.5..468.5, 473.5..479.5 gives 38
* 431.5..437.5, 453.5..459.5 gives 29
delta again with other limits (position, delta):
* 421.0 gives -98.1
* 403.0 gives -97.0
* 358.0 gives -96.7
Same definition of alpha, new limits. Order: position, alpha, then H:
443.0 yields 0.44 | 2.73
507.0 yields 0.52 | 3.3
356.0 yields 0.50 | 3.14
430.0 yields 0.00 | 1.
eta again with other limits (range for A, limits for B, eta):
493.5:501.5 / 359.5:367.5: 7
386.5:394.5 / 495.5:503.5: 5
